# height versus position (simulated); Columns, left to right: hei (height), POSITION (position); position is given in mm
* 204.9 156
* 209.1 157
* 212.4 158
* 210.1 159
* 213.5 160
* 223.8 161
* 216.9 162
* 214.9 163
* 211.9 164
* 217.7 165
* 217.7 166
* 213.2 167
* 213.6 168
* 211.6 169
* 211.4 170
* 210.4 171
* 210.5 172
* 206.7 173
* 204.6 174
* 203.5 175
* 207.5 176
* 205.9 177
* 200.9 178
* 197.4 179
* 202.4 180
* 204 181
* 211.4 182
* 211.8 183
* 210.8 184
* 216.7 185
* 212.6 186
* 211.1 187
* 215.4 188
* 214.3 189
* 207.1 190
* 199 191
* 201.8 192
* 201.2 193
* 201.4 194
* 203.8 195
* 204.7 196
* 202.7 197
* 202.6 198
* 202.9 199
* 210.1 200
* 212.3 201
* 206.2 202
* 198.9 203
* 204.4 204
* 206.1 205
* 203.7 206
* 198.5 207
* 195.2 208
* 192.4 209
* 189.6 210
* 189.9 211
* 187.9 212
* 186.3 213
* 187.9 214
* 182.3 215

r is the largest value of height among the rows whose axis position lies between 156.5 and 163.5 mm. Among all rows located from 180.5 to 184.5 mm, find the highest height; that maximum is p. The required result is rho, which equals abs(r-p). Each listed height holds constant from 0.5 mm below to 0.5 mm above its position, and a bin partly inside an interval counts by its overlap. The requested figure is 12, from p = 211.8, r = 223.8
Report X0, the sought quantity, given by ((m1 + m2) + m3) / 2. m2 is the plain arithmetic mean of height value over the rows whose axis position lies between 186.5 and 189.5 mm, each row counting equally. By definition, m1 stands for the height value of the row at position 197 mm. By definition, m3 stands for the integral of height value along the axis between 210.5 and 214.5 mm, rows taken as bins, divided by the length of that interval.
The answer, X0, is 302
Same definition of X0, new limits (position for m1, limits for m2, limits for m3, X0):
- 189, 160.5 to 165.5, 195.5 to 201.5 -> 319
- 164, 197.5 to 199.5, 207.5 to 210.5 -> 304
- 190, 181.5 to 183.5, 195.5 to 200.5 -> 312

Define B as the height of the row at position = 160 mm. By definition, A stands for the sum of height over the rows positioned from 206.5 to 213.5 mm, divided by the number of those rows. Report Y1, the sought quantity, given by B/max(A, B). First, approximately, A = 191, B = 213.5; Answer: 1.00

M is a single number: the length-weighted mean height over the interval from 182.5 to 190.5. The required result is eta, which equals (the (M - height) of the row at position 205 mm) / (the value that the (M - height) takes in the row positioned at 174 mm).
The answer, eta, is 0.8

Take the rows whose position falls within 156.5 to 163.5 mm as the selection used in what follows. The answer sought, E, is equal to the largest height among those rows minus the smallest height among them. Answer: 15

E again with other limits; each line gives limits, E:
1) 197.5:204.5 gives 13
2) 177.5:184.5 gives 14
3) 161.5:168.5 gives 6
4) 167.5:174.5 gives 9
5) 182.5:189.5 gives 6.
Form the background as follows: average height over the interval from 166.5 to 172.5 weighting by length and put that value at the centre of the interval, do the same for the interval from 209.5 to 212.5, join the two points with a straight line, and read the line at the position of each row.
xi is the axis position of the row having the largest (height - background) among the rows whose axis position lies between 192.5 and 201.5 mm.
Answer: 201 mm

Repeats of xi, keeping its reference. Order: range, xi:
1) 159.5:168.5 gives 161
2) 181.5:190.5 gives 188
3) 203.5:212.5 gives 205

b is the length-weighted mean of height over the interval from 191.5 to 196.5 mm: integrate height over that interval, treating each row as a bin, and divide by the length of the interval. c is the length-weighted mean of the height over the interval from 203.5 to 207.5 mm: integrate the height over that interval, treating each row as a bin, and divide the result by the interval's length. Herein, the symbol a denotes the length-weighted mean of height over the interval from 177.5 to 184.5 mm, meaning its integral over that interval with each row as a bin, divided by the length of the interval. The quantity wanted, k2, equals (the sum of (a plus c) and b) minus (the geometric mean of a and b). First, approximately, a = 206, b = 203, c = 203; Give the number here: 407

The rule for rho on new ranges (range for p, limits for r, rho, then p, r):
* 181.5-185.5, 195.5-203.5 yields 4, 216.7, 212.3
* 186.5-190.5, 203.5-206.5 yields 9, 215.4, 206.1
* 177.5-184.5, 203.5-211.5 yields 6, 211.8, 206.1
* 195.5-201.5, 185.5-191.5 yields 3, 212.3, 215.4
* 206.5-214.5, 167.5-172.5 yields 15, 198.5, 213.6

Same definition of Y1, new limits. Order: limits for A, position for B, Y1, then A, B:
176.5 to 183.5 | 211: 0.93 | 205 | 189.9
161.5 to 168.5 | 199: 0.94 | 215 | 202.9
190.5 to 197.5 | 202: 1.00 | 202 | 206.2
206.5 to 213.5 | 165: 1.00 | 191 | 217.7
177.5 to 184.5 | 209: 0.94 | 206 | 192.4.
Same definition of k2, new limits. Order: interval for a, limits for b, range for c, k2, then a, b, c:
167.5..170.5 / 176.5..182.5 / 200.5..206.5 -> 413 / 212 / 204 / 205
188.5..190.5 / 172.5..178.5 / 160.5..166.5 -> 425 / 211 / 205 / 217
